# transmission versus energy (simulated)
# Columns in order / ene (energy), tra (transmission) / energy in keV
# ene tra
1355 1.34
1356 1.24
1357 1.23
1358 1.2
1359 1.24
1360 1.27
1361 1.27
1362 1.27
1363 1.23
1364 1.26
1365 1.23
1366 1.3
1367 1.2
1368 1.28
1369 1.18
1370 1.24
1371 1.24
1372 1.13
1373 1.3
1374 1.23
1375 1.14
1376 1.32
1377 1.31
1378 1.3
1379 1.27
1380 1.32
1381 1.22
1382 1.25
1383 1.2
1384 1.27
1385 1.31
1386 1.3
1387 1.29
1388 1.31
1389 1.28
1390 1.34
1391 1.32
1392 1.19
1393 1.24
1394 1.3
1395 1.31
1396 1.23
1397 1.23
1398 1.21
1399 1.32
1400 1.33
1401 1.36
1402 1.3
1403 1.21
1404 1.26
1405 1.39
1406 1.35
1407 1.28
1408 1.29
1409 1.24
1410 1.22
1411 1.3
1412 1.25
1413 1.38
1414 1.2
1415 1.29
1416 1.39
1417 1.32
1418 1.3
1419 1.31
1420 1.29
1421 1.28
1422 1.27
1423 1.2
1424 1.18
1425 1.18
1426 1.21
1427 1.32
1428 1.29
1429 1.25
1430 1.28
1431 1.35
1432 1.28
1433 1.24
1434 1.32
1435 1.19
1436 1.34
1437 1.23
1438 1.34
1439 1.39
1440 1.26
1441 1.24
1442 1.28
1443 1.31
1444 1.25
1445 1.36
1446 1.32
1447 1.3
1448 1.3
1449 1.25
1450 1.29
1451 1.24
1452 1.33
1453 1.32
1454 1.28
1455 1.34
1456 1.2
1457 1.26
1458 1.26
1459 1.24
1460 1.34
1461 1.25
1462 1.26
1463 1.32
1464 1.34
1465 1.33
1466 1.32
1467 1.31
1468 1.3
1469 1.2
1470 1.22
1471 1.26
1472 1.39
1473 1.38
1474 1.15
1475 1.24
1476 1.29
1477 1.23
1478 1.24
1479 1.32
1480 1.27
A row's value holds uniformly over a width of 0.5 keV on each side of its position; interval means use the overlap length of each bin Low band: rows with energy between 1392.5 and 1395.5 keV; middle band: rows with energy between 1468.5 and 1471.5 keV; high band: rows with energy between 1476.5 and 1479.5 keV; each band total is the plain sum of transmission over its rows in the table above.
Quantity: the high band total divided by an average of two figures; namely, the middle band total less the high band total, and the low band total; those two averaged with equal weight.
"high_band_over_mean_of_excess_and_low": 2.03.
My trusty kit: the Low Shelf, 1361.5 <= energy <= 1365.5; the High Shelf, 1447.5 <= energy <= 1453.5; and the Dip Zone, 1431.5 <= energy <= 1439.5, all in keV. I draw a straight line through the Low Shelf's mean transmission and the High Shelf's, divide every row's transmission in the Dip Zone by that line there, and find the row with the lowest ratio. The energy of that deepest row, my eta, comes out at 1435 keV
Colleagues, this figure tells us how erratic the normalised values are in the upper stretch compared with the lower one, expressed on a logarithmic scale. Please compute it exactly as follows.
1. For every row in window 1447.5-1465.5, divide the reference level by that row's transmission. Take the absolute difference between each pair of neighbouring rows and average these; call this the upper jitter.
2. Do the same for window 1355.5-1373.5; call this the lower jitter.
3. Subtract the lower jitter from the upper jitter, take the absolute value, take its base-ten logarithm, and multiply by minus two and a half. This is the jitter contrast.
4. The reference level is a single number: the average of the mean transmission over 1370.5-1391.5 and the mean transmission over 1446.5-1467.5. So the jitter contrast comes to 5.6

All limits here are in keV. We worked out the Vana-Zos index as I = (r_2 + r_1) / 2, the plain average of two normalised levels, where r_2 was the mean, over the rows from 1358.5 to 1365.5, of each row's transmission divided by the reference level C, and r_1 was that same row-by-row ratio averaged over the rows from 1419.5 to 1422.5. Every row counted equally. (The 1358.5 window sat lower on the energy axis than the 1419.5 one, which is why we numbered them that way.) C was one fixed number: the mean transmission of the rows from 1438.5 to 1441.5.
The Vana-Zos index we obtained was 0.98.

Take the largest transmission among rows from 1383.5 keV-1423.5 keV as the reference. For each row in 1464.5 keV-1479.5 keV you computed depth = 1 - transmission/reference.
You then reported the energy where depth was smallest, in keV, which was 1472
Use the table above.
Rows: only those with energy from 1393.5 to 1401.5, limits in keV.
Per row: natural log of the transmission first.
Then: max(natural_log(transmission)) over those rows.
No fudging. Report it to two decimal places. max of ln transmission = 0.31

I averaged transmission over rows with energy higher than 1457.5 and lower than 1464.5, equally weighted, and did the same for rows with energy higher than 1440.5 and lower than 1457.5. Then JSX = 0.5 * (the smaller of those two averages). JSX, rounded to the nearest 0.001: 0.643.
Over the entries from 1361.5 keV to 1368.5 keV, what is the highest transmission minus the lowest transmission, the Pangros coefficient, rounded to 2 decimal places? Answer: 0.10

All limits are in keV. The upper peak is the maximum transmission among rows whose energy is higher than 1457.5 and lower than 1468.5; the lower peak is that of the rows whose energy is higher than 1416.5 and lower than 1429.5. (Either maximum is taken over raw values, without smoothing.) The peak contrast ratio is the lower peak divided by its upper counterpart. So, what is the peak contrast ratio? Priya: 0.99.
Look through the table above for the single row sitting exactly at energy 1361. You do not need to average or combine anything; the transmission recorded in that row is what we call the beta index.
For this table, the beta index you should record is 1.27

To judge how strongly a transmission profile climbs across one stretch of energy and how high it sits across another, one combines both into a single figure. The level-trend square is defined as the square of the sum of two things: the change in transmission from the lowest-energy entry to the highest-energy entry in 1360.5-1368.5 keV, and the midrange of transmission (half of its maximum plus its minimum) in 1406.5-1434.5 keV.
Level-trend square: 1.68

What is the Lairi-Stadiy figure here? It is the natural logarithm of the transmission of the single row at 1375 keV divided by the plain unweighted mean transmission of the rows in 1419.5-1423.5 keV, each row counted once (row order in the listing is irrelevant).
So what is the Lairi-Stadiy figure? -0.10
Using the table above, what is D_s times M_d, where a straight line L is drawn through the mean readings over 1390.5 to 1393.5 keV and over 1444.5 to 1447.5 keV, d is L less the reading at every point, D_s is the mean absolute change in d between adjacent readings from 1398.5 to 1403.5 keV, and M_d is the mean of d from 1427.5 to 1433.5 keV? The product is 0.0011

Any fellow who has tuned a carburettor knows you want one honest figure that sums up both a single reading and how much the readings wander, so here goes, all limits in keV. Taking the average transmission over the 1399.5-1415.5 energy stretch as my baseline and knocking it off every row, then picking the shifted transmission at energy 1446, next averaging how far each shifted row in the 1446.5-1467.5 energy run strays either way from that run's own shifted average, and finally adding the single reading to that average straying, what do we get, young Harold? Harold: 0.06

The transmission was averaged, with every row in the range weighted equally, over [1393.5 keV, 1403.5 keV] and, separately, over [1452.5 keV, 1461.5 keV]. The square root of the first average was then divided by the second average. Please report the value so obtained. 0.886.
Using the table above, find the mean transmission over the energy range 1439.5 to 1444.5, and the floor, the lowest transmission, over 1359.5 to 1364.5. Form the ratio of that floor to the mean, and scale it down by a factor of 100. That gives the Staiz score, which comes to 0.0097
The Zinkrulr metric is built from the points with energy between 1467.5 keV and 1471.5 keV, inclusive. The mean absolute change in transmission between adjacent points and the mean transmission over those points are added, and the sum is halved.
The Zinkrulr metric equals 0.649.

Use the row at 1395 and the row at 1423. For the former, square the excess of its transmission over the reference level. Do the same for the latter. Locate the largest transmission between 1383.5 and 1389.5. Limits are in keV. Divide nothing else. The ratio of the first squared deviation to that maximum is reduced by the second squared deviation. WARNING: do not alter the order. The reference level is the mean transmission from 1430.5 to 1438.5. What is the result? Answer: -0.007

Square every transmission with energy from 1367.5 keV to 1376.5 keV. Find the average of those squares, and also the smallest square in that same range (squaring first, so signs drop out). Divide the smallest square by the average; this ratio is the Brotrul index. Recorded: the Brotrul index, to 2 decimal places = 0.84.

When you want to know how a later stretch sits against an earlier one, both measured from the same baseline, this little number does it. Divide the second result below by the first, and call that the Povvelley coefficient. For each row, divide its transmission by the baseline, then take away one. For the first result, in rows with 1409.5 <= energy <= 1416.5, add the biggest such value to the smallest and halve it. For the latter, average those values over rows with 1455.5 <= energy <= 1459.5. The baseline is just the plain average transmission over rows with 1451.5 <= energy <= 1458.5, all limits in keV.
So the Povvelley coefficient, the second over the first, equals -4.1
